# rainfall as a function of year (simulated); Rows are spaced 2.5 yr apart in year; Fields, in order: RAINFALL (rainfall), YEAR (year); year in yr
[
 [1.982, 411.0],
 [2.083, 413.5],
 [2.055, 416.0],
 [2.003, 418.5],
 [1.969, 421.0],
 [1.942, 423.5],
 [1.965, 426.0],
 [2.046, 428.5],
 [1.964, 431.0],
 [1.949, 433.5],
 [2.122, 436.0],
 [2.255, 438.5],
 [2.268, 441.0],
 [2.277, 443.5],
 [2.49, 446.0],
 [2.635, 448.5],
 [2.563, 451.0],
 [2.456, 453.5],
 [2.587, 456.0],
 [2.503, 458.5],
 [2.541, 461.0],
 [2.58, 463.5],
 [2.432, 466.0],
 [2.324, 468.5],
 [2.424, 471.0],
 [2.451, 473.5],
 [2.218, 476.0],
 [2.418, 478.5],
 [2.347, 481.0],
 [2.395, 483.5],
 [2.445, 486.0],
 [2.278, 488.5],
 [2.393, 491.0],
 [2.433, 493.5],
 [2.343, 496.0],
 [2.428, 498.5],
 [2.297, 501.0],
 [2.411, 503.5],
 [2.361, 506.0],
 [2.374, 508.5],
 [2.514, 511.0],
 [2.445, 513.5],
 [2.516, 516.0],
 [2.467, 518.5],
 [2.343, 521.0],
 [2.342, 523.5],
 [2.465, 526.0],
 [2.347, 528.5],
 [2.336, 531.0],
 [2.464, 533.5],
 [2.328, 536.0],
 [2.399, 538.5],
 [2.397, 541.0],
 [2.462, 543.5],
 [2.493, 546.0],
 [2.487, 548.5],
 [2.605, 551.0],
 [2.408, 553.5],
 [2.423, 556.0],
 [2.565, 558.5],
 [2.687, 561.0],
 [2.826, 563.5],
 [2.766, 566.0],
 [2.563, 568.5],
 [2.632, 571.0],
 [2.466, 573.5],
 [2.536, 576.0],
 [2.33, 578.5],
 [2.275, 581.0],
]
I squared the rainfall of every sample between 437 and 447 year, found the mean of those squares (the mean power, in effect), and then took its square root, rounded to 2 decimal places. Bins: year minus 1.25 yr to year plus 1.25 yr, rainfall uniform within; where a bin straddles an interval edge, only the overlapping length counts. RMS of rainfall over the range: 2.32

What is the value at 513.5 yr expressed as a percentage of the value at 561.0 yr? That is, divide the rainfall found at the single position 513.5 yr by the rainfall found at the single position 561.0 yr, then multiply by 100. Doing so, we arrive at 91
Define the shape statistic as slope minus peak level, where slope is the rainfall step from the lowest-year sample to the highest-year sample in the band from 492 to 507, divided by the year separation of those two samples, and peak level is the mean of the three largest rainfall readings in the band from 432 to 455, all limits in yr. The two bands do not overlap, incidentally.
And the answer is -2.57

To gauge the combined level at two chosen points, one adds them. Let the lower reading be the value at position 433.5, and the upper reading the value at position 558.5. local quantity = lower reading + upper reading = 4.51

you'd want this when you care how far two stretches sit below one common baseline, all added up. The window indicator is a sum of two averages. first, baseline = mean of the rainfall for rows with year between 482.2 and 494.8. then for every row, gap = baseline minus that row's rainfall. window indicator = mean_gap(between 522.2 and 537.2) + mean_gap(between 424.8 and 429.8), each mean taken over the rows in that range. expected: 0.39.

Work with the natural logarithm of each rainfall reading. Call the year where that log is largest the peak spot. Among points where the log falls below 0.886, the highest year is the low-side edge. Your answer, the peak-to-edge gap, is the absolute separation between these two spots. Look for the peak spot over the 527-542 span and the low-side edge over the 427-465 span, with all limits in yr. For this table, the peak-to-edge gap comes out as 90.0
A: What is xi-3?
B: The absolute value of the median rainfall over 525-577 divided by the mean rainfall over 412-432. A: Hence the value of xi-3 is 1.23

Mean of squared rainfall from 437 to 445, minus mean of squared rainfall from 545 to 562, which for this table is -1.2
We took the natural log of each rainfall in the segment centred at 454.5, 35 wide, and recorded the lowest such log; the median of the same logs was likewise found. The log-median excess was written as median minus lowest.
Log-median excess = 0.092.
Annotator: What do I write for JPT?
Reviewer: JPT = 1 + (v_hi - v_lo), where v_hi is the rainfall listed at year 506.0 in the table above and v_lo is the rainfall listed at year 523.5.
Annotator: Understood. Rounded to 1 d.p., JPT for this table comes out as 1.0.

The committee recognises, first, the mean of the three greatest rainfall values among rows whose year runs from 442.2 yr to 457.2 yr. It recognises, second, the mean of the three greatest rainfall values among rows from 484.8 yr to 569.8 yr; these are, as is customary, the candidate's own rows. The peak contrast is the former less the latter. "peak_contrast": -0.16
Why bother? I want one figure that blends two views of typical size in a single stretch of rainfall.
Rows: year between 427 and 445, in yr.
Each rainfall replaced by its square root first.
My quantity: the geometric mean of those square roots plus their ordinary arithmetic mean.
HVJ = 2.91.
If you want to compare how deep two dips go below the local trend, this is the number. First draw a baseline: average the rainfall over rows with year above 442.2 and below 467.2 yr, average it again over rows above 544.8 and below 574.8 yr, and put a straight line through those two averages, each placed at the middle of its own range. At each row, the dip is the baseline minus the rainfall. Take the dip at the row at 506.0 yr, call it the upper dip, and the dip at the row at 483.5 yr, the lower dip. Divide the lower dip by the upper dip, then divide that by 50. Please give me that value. 0.015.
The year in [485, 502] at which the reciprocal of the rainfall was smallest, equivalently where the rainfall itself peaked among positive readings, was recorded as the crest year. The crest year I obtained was 486.0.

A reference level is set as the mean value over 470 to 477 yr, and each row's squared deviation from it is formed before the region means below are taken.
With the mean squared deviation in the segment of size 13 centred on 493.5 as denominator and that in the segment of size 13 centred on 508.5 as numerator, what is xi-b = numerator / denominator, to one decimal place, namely 1.8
